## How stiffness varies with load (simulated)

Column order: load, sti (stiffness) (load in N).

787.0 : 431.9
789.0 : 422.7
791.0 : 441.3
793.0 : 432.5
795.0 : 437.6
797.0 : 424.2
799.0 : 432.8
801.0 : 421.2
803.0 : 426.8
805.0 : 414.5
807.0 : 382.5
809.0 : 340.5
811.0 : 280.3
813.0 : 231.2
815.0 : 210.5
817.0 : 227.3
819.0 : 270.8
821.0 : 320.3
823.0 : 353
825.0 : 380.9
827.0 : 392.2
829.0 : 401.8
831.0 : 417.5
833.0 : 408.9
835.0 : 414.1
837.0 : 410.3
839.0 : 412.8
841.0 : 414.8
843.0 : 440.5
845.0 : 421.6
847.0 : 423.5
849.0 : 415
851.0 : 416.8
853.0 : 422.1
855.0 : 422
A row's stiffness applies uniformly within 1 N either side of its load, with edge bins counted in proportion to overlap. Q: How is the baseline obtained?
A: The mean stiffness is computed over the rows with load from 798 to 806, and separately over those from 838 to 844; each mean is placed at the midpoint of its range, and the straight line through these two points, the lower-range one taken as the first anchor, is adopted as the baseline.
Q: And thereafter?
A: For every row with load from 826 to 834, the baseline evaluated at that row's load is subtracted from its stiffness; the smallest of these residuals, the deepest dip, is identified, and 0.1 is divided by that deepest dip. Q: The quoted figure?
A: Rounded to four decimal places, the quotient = -0.0032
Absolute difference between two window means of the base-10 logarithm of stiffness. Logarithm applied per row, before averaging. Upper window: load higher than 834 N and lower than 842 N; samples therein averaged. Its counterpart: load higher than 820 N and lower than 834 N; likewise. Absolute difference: 0.04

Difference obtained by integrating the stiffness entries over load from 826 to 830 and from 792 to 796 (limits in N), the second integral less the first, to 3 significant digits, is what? 152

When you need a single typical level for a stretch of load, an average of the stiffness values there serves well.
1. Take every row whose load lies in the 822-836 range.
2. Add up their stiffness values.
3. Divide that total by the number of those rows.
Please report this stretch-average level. 395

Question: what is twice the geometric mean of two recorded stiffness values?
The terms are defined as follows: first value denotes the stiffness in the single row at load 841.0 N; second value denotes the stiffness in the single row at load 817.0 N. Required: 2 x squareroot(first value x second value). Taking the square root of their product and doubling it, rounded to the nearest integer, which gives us 614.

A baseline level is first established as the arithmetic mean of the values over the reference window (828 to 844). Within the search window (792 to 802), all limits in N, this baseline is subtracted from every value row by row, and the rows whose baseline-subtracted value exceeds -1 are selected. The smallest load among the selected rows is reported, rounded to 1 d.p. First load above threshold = 793.0 N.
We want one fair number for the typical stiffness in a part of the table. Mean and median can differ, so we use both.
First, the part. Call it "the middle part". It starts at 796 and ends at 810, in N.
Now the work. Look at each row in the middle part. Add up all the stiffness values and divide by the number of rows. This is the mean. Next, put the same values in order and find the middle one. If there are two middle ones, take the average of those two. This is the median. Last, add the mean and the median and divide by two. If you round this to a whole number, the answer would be 414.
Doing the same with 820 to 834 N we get 387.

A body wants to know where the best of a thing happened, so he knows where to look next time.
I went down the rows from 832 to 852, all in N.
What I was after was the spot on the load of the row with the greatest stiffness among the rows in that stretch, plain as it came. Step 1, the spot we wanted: 843.0 N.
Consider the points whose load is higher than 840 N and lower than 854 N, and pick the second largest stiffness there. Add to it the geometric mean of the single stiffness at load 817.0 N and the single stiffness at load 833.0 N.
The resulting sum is 728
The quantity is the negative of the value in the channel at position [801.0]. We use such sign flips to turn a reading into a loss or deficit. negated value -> -421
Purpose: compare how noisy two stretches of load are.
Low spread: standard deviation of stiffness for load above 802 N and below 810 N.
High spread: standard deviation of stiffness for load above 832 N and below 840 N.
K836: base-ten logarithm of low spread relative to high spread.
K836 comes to 1.2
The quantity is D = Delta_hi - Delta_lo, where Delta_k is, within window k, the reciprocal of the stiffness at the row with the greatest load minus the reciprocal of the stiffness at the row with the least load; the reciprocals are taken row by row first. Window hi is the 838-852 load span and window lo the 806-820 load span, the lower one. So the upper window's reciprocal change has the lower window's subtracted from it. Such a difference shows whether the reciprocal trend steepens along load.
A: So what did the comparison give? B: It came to -0.0011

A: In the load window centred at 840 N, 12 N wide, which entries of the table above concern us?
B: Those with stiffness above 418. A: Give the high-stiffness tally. 2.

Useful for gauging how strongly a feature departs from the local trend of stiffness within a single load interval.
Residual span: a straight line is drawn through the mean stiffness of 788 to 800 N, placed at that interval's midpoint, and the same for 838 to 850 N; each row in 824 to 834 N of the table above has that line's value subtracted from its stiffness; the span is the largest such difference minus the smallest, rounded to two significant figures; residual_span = 38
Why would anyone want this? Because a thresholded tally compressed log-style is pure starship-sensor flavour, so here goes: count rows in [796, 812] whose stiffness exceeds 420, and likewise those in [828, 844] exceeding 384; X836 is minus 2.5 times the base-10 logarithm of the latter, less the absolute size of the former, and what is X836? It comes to -6.3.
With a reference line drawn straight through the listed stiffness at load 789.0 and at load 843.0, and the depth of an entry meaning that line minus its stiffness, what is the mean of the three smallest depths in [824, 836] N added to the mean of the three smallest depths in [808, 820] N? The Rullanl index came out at 157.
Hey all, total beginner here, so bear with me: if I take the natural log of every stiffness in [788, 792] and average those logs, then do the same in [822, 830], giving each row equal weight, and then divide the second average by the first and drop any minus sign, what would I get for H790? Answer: 0.98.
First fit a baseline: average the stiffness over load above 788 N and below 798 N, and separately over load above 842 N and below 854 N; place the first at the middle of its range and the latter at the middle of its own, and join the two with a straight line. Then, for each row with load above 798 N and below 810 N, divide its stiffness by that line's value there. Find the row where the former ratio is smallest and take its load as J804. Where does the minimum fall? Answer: 809.0 N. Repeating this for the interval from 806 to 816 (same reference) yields 815.0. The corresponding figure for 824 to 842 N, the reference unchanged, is 825.0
